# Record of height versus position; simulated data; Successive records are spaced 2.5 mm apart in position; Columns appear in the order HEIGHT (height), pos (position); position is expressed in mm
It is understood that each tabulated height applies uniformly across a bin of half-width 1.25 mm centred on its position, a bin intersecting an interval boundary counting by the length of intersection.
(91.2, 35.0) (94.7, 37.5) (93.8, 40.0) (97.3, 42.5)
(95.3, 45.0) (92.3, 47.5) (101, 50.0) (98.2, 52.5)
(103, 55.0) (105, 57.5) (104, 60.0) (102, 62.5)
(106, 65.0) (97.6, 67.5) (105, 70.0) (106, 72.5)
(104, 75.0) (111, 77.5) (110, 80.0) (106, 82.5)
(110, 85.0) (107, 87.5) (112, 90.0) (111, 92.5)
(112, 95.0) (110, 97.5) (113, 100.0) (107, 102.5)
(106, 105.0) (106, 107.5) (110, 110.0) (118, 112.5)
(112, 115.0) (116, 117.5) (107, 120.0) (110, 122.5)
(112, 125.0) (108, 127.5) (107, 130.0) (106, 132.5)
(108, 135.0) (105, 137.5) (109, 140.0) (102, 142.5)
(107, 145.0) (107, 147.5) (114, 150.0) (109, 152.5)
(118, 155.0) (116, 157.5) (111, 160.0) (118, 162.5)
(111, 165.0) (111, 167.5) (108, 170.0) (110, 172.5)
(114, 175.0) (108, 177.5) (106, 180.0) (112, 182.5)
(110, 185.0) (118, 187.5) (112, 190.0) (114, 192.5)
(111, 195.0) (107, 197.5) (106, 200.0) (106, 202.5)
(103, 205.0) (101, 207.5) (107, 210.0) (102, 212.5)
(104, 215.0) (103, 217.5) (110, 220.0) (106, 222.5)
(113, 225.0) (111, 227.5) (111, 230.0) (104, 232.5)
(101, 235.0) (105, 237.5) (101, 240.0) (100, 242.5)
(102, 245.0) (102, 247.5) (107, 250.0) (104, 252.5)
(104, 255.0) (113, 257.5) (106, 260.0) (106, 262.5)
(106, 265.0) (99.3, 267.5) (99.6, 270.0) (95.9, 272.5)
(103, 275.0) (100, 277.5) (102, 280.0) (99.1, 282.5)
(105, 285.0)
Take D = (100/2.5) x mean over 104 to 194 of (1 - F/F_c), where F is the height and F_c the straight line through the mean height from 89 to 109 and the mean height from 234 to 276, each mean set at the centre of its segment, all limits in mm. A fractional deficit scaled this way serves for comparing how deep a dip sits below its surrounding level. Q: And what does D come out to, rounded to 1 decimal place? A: -1.1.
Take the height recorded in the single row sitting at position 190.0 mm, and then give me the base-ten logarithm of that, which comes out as 2.05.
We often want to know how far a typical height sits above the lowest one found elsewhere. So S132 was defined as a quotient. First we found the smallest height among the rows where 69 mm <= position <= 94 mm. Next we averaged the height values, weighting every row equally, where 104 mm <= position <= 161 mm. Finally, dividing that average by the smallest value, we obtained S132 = 1.055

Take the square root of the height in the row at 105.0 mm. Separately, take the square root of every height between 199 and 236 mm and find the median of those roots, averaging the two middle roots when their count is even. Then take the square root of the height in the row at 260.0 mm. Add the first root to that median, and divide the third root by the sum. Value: 0.500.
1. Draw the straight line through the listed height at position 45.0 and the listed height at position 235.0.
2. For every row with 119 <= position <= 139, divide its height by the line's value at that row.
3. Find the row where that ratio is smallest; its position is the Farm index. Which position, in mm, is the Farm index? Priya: 137.5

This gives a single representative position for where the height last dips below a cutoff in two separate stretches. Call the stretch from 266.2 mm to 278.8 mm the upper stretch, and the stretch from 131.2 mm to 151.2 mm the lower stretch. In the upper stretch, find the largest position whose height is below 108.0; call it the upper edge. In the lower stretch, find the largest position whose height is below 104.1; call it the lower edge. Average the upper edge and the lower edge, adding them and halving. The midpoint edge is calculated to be 210.0 mm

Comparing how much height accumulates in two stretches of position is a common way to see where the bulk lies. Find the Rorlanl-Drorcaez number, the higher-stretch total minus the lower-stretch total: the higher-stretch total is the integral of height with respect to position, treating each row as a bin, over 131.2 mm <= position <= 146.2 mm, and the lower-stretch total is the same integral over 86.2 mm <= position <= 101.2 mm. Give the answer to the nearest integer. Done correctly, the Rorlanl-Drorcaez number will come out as -70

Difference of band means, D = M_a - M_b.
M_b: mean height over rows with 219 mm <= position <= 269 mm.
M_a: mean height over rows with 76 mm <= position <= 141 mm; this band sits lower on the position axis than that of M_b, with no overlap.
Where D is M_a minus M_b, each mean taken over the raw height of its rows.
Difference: 4.0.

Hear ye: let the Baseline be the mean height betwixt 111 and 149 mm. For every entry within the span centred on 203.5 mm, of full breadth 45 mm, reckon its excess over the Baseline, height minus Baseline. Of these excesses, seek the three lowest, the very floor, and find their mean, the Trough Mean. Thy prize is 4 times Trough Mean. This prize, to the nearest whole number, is -28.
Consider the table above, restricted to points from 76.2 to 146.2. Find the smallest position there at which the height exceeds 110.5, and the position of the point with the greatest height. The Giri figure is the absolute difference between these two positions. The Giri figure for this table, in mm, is 35.0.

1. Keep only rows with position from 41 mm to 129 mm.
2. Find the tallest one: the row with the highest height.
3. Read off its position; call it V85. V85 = 112.5 mm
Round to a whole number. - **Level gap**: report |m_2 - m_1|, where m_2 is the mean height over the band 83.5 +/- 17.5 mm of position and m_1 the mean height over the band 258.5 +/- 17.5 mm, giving 5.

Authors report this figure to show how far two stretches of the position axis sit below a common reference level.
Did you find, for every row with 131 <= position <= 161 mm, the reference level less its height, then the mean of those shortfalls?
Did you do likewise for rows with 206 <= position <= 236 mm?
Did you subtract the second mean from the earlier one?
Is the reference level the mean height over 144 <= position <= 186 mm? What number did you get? -3.2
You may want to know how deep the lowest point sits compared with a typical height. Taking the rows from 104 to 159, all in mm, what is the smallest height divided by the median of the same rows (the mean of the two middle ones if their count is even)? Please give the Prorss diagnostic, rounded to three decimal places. 0.940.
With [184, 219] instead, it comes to 0.948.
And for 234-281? 0.940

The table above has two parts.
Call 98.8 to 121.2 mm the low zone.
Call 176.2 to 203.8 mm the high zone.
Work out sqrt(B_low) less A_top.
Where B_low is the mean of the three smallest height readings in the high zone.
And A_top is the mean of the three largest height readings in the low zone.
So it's -105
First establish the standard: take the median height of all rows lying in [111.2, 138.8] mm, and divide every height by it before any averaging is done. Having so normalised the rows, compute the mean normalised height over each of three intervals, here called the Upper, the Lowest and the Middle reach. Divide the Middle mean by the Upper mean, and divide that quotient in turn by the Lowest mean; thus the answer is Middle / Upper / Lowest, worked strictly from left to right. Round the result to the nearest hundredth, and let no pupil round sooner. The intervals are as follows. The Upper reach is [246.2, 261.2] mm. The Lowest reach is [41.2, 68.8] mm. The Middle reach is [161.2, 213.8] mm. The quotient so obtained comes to 1.11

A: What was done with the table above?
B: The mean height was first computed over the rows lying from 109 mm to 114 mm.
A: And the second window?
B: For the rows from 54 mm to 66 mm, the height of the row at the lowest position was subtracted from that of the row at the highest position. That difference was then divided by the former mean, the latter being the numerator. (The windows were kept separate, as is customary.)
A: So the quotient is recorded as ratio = 0.026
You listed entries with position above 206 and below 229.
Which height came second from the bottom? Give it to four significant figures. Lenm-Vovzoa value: 102.0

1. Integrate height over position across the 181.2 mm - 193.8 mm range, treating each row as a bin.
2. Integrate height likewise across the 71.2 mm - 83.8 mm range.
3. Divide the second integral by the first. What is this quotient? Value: 0.95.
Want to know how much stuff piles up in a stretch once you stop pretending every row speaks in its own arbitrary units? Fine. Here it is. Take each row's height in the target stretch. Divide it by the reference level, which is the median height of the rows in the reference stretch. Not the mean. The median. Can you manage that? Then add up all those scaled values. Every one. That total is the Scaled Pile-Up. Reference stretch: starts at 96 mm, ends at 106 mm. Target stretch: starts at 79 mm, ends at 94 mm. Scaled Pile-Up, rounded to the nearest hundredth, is 6.05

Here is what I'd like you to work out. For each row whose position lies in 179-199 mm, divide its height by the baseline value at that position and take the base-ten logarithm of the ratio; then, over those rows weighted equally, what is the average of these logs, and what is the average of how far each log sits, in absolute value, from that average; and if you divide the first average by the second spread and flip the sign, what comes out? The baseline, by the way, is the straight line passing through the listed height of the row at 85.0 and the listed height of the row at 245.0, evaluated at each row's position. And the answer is -2.4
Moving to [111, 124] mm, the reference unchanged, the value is -1.2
